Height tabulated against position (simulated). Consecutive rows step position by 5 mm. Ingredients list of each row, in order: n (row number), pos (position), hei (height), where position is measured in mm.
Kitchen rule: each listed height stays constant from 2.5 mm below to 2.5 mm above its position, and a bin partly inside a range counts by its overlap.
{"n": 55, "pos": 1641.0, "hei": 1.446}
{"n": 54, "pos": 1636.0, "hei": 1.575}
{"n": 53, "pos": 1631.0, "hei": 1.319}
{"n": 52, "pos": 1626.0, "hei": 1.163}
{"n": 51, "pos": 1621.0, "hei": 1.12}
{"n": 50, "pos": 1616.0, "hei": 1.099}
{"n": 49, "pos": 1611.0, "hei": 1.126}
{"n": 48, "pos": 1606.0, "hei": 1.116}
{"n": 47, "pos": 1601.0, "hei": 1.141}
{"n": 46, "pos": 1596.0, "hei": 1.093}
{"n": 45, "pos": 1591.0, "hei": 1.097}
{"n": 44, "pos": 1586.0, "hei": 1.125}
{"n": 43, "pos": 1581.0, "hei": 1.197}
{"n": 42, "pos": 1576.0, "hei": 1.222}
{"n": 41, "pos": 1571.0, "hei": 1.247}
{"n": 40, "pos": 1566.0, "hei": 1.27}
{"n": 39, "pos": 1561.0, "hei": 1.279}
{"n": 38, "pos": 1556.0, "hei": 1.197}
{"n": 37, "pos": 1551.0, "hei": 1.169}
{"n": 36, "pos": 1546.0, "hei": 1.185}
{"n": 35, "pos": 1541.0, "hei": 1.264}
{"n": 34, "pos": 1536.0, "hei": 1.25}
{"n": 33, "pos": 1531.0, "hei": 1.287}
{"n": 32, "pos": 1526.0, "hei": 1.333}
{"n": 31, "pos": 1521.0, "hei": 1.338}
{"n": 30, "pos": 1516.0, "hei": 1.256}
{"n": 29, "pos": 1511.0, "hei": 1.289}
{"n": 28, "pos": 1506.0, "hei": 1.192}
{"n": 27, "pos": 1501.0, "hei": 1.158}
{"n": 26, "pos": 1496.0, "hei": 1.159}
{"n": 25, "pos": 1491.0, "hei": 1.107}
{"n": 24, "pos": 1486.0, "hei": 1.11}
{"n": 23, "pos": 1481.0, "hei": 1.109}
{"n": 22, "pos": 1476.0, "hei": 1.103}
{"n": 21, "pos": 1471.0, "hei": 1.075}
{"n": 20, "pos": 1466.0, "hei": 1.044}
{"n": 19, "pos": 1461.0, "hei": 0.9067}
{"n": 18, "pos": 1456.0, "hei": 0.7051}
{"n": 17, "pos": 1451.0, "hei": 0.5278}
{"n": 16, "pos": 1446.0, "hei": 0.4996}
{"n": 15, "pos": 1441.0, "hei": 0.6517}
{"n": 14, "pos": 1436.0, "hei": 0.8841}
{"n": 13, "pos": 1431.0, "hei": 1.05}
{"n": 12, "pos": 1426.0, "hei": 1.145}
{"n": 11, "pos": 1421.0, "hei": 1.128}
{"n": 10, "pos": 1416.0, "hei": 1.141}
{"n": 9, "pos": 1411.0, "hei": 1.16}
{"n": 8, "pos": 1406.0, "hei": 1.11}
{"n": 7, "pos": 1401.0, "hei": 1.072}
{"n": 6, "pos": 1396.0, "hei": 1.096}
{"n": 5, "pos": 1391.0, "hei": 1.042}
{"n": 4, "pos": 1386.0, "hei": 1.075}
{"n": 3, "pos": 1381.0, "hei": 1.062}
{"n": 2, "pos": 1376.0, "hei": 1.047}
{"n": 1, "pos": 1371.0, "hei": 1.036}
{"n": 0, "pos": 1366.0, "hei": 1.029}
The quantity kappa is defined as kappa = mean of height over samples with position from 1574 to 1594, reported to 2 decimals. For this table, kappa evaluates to 1.16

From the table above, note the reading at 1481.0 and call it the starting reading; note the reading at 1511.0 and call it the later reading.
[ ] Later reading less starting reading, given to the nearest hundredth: 0.18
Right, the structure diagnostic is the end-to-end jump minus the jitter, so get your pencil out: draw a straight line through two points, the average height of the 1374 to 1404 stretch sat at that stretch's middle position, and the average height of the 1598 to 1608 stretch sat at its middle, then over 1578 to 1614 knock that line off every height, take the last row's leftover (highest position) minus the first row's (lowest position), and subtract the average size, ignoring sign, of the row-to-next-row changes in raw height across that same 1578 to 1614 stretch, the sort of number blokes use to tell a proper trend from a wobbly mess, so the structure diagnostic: -0.11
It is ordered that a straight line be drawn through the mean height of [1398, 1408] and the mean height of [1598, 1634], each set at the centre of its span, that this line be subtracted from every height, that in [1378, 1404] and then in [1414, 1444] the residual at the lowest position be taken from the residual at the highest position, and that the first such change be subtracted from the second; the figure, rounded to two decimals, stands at -0.50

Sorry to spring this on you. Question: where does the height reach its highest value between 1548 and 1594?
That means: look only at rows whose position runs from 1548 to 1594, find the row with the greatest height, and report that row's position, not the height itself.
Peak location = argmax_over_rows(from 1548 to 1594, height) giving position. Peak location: 1561.0 mm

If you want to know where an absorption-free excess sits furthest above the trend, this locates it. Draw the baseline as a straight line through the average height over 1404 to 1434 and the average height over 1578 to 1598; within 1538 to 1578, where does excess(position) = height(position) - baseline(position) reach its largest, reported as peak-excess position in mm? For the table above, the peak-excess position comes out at 1561.0 mm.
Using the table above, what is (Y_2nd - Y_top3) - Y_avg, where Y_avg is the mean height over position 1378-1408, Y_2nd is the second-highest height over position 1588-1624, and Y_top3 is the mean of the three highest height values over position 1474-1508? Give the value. -1.12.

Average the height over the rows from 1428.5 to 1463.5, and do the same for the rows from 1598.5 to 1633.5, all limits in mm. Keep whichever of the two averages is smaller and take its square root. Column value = 0.86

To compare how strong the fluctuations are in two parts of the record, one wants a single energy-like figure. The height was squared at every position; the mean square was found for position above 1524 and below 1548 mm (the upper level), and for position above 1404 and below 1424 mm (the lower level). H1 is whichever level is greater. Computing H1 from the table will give 1.60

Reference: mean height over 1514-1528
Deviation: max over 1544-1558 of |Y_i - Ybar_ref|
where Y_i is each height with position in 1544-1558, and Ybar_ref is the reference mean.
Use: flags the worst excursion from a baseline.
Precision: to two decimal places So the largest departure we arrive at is 0.14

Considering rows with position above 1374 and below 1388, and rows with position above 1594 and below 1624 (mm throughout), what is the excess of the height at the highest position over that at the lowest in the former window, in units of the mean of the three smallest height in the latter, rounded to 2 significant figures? 0.025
